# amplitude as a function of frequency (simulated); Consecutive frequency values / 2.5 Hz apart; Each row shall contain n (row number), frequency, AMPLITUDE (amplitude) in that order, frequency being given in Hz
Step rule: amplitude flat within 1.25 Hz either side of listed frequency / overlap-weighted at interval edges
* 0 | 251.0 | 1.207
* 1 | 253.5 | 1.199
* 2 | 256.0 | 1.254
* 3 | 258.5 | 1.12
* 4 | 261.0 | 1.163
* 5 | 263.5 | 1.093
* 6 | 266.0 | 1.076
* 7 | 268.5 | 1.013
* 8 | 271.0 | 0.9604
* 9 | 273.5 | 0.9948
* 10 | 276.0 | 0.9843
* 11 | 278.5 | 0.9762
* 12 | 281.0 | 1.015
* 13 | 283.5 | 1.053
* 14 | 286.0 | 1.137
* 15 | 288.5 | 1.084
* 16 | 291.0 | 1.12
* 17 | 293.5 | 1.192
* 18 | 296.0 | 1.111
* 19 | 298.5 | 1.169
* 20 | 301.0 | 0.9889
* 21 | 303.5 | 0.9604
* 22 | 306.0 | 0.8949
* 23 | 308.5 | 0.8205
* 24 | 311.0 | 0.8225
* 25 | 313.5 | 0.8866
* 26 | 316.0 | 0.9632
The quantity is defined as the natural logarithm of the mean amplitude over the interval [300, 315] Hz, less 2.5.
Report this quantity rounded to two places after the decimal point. -2.61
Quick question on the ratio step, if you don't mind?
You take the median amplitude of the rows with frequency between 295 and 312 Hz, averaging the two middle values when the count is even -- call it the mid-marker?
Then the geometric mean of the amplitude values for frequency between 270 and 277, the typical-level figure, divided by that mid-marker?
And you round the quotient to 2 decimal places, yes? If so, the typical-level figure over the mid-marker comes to 1.02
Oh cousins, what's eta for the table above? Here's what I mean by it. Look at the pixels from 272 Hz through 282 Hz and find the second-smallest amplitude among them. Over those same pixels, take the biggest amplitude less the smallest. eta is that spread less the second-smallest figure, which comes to -0.95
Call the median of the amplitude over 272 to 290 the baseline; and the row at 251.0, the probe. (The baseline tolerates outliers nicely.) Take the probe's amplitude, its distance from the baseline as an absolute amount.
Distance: 0.19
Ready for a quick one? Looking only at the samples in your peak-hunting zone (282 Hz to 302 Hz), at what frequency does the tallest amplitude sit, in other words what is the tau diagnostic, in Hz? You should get 293.5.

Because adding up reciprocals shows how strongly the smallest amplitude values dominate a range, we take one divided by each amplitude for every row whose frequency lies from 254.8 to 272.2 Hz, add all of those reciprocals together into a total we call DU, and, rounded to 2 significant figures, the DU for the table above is 6.4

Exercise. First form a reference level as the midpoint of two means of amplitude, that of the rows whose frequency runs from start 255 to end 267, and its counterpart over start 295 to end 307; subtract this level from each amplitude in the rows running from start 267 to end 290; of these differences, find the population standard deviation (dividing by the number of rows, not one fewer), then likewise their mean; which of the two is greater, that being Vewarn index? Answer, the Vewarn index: 0.054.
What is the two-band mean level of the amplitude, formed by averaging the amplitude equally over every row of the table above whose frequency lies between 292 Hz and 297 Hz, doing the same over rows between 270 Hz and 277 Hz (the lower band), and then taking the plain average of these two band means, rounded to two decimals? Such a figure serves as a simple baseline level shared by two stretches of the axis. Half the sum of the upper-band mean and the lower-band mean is 1.07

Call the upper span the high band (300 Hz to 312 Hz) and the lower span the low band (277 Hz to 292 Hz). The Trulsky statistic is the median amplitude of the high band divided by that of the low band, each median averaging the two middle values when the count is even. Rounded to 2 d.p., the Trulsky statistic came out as 0.84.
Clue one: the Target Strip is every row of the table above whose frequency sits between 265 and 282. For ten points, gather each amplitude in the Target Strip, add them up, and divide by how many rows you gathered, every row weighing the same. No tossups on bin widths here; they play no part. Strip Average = 1.00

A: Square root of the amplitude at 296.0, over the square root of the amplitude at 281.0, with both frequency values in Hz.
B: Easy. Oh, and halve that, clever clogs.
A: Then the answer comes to 0.523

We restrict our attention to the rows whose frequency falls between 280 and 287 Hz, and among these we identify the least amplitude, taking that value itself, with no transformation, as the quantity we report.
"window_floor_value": 1.015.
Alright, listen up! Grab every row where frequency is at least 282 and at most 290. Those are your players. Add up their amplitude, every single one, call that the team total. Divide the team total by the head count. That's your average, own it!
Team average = 1.09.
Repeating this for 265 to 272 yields 1.02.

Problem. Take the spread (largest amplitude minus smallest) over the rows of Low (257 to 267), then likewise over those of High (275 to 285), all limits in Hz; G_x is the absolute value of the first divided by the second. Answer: 1.1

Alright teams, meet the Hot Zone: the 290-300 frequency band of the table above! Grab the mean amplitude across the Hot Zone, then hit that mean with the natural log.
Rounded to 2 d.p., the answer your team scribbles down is 0.14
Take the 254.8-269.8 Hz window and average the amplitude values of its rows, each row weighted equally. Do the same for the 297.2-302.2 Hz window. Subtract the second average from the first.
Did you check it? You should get 0.04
